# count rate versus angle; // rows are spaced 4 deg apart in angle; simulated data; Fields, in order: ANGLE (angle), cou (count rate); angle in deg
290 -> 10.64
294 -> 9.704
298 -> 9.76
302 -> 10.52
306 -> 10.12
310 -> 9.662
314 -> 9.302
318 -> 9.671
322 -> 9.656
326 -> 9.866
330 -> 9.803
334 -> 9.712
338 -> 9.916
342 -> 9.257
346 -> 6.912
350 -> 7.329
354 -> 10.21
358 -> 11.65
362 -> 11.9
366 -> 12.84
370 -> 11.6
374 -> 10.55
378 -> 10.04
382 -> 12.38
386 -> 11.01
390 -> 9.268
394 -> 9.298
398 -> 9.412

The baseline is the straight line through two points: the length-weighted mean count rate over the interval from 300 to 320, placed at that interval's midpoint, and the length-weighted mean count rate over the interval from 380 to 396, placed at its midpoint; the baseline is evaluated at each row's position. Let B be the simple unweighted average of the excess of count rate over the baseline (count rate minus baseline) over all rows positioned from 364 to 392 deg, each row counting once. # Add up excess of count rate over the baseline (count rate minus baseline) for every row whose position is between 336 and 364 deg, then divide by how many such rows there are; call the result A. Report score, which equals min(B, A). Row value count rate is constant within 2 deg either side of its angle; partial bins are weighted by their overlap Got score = -0.6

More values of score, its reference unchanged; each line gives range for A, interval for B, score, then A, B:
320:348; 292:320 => -0.7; -0.7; 0.00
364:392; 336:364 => -0.6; 0.7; -0.58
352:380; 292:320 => 0.0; 0.9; 0.00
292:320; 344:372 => 0.0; 0.0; 0.10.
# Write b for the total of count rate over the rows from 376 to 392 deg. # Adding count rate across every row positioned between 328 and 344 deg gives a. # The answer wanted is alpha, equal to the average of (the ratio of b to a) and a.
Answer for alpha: 19.9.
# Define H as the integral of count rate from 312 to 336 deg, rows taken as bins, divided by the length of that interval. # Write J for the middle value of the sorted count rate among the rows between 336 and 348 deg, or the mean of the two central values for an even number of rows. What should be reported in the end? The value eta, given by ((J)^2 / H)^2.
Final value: 79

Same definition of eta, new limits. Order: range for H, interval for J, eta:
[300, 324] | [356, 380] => 189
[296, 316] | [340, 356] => 49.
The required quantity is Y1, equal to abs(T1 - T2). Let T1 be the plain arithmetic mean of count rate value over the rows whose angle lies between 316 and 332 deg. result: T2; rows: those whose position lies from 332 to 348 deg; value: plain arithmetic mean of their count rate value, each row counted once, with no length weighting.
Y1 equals 0.8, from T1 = 9.75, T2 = 8.9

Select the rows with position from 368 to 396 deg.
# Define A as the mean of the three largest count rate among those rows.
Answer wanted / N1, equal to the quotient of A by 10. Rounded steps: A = 11.7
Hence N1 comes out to 1.17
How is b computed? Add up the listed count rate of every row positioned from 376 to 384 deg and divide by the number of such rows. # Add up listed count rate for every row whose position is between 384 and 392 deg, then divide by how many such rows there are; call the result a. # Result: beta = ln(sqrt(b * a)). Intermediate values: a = 10.1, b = 11.2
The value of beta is 2.37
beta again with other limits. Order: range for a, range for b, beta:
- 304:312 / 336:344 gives 2.28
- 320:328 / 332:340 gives 2.28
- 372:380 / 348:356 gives 2.25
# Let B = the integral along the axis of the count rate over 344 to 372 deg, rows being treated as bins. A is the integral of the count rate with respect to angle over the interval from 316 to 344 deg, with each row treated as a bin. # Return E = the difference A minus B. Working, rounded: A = 272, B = 290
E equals -18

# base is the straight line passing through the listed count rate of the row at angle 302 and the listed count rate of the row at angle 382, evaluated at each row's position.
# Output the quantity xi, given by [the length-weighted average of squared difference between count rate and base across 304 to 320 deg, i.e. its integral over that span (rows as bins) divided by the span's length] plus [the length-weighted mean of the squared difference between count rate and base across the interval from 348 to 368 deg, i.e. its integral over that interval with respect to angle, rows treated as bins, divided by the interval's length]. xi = 5.6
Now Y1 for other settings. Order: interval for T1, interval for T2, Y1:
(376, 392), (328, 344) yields 1.0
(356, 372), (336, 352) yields 3.6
